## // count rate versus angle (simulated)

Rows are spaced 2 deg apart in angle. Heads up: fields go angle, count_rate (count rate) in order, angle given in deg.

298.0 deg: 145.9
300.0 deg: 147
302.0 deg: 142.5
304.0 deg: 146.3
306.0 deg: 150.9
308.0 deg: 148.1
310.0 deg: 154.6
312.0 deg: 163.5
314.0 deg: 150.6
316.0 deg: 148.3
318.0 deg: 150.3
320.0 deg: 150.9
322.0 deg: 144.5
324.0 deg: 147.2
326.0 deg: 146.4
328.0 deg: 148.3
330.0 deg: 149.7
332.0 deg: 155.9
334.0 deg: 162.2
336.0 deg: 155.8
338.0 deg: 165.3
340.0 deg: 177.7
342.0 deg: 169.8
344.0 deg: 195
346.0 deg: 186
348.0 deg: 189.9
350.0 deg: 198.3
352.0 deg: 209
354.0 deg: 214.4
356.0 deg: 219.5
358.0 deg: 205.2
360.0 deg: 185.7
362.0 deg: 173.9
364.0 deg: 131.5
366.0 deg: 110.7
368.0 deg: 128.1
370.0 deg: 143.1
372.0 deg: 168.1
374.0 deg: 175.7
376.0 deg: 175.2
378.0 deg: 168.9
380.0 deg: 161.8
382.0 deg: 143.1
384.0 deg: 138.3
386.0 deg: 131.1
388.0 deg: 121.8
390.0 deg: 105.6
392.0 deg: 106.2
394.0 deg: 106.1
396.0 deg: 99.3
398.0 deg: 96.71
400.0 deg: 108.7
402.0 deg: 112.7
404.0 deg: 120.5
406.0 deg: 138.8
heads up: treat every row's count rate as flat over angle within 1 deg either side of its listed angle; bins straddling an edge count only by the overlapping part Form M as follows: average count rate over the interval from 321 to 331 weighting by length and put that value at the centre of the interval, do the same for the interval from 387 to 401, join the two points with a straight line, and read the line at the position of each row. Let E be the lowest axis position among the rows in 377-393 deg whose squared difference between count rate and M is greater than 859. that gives 378.0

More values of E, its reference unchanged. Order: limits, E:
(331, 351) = 340.0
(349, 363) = 350.0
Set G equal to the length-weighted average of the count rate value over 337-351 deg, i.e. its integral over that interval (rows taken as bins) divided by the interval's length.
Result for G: 183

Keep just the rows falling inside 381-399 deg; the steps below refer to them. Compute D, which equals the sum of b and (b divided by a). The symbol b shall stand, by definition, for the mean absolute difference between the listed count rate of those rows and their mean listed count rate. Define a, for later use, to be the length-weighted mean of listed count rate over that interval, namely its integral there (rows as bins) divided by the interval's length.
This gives 15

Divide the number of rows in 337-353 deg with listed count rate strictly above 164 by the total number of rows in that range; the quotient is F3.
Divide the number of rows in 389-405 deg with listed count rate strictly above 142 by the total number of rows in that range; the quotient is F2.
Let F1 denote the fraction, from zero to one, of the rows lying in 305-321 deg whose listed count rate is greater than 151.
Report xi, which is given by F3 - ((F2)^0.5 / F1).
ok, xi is 1.0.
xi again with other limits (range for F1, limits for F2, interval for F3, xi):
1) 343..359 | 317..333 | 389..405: -1.0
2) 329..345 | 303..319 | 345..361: -0.1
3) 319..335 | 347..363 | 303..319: -4.0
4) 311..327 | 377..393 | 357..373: -4.4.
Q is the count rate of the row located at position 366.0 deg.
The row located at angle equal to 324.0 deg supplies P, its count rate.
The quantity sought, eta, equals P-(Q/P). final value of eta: 146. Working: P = 147.2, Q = 110.7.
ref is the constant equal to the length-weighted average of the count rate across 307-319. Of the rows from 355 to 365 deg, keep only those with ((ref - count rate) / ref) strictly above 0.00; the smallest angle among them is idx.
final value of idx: 364.0 deg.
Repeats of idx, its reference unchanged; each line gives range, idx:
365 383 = 366.0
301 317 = 302.0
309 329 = 314.0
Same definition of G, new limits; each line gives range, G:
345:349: 188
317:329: 148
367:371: 136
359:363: 180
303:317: 152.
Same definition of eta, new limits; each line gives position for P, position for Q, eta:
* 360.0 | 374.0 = 185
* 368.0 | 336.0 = 127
